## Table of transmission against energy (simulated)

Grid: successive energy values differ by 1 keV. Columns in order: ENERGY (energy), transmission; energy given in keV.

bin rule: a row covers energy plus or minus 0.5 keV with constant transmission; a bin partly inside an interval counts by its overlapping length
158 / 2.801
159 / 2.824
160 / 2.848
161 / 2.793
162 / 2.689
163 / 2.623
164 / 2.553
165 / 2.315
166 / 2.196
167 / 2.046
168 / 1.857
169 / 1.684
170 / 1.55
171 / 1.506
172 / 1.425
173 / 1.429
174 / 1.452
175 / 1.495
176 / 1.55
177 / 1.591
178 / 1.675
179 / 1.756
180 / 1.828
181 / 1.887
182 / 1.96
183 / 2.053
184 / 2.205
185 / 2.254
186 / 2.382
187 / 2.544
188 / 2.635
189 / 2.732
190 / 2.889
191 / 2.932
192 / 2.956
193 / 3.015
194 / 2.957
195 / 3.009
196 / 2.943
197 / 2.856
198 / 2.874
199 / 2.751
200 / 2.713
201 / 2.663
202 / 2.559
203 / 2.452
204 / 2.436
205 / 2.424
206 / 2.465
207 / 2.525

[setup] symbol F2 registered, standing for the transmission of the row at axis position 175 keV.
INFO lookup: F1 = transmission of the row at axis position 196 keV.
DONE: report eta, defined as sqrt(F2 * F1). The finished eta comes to 2.10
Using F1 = 2.943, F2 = 1.495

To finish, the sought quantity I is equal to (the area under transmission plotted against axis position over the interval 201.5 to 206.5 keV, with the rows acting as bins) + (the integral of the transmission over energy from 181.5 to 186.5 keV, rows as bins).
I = 23.2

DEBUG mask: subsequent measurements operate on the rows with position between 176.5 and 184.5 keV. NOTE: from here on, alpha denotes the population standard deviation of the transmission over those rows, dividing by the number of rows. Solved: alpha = 0.19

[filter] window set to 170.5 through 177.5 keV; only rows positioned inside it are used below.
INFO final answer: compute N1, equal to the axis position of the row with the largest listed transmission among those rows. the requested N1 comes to 177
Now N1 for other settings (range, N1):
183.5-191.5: 191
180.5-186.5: 186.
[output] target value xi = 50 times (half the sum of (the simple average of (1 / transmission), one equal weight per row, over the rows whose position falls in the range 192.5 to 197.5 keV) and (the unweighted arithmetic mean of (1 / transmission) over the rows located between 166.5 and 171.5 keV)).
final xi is 23.1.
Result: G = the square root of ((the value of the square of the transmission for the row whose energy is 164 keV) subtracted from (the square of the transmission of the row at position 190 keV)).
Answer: 1.4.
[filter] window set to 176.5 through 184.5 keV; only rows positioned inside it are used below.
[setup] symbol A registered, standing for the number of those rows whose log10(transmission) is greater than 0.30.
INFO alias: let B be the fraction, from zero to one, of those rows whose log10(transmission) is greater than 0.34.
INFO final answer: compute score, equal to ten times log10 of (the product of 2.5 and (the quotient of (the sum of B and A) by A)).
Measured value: 4.24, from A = 2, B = 0.1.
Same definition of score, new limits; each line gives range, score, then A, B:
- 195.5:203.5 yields 4.49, 8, 1.0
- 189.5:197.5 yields 4.49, 8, 1.0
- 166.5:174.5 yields 3.98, 1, 0.0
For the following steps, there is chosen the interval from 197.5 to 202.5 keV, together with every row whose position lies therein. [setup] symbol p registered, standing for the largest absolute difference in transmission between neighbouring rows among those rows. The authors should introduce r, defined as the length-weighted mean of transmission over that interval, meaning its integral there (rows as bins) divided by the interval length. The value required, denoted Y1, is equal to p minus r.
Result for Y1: -2.6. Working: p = 0.12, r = 2.7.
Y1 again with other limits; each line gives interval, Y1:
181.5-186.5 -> -2.0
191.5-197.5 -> -2.9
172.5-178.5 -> -1.4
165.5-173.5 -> -1.5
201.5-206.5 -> -2.4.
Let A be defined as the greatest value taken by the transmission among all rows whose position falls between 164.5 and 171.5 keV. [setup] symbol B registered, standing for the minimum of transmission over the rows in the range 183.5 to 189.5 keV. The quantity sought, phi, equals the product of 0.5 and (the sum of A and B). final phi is 2.26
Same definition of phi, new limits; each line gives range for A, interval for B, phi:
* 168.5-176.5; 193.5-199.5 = 2.22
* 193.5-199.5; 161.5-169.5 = 2.35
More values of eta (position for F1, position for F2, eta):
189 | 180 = 2.23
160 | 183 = 2.42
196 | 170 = 2.14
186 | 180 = 2.09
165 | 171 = 1.87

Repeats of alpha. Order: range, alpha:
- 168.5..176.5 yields 0.08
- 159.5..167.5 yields 0.27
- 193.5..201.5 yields 0.12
